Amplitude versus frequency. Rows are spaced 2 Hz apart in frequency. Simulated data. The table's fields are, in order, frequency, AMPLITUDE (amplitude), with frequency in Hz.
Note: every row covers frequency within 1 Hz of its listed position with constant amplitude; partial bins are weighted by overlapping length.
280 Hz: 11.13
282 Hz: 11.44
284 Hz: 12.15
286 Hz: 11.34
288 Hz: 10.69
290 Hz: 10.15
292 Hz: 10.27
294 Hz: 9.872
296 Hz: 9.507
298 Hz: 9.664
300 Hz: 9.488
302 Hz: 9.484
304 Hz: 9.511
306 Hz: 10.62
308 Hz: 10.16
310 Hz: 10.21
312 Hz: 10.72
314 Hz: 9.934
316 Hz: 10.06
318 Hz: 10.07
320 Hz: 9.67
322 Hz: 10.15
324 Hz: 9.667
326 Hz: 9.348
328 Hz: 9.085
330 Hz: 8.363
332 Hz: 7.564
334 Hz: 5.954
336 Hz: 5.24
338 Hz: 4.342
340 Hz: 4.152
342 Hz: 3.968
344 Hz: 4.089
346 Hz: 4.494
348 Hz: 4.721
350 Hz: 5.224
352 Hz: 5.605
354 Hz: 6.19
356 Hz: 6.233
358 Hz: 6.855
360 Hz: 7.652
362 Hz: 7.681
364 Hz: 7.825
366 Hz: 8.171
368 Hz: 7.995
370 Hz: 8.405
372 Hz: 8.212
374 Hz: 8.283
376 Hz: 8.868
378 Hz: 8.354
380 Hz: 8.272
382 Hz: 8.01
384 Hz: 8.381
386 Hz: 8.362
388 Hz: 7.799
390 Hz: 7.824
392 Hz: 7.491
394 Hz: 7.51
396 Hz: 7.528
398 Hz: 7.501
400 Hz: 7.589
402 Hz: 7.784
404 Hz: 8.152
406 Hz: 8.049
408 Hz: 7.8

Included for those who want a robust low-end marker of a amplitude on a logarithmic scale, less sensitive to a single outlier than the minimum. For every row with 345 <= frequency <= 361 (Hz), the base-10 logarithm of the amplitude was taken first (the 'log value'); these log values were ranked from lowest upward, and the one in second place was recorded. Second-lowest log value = 0.67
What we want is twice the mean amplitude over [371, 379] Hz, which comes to 16.9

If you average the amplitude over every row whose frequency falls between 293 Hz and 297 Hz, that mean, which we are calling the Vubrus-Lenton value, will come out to 9.7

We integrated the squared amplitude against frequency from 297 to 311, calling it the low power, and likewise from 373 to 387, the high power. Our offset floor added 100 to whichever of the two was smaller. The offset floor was 1080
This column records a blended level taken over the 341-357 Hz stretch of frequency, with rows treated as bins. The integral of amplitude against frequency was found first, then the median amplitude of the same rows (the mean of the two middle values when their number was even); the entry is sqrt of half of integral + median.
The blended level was 6.56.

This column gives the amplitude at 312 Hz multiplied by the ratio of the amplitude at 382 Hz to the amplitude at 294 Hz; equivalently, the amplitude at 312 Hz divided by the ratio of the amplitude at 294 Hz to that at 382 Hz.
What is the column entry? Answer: 8.7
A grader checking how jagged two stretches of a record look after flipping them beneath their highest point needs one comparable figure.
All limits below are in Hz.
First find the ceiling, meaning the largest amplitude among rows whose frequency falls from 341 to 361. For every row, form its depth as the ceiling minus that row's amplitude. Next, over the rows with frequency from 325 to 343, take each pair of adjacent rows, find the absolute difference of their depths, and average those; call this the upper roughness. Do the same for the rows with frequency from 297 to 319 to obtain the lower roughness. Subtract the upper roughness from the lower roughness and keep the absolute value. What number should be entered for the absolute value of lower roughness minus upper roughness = 0.35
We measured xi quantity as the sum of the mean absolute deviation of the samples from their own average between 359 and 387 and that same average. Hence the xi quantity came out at 8.4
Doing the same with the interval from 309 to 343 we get 10.2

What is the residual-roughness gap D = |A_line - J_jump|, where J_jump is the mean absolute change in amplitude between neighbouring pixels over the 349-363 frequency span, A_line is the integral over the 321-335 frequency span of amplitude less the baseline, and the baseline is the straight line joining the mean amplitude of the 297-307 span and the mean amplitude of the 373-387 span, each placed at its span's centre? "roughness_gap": 10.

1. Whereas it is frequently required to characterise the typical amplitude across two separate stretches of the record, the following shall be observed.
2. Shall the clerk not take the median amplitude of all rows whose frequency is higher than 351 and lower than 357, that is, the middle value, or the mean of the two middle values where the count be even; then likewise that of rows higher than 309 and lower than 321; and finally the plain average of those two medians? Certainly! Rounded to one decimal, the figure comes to 8.1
